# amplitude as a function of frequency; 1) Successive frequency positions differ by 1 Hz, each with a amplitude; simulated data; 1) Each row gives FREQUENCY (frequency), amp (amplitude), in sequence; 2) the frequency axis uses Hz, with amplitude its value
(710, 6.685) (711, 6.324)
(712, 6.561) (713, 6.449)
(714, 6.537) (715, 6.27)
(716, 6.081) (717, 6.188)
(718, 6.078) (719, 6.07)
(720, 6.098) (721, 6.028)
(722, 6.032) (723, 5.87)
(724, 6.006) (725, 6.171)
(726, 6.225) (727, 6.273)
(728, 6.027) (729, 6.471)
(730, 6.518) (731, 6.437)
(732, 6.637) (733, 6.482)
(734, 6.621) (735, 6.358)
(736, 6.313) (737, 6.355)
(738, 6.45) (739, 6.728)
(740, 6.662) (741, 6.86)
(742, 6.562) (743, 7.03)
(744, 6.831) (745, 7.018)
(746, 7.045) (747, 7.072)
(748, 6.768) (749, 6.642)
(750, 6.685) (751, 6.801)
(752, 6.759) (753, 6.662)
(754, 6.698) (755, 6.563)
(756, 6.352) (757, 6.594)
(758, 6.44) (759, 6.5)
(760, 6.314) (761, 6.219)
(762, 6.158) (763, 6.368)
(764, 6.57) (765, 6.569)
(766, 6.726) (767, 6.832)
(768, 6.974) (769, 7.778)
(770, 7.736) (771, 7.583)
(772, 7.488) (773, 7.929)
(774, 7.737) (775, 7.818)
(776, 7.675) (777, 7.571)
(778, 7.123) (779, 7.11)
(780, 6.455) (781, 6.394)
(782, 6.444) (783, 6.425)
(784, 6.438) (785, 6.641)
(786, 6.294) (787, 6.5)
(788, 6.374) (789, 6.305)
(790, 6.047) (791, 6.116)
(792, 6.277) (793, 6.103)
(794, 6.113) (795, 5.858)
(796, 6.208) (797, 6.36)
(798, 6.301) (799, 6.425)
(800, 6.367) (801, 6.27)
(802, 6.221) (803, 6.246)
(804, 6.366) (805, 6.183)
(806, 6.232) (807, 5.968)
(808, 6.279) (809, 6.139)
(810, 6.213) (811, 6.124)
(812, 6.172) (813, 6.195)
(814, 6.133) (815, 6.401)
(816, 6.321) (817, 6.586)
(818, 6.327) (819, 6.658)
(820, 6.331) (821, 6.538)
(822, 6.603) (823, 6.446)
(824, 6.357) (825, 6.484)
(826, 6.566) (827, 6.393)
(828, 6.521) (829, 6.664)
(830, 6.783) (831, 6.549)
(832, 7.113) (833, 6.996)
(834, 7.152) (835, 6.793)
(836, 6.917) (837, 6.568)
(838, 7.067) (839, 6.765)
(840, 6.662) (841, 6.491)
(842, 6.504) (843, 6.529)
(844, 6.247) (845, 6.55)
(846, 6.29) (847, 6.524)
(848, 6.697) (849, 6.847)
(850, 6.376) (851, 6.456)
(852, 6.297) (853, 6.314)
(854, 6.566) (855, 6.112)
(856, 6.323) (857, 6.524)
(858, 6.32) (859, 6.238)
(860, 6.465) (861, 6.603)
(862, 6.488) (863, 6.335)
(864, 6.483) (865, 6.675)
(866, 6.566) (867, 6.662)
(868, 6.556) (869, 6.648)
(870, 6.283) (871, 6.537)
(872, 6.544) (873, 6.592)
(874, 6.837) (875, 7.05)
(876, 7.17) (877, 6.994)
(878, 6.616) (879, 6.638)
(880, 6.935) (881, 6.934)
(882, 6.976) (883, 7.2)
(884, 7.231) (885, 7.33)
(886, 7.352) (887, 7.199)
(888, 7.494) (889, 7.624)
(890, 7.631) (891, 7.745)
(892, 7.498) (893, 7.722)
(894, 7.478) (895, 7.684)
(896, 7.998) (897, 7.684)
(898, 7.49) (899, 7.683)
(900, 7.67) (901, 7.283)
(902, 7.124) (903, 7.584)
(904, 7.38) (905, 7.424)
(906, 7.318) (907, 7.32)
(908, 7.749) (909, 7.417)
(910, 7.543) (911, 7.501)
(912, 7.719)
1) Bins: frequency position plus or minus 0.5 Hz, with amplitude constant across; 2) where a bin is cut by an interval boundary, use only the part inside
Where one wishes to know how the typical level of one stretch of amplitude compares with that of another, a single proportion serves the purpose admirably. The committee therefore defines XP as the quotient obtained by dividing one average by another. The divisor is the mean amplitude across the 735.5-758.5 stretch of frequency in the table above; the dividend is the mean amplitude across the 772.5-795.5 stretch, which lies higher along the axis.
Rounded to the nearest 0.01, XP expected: 1.00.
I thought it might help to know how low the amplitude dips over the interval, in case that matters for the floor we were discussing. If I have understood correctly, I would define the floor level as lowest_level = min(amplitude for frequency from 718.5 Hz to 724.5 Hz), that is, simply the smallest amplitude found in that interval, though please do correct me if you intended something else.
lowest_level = 5.87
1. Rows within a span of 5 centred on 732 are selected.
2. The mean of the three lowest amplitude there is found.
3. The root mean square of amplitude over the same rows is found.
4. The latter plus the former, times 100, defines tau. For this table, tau 1302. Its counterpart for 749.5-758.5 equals 1307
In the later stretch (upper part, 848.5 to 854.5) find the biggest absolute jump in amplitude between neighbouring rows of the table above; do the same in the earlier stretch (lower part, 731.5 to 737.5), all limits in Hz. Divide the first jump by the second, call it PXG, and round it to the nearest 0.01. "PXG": 1.79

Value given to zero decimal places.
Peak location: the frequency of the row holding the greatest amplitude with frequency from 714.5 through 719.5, 715 Hz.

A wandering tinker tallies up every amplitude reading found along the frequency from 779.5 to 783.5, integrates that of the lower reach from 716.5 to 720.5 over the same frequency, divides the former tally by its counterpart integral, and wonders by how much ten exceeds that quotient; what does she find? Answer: 8.95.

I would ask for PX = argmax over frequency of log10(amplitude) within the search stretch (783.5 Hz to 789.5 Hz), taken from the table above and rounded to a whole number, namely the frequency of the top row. 785 Hz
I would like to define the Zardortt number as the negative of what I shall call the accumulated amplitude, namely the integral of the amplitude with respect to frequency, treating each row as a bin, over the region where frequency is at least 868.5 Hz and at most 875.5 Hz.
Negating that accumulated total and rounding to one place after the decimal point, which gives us -46.5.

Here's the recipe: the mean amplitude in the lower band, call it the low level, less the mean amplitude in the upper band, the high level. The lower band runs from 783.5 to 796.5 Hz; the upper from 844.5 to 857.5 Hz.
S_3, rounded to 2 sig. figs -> -0.20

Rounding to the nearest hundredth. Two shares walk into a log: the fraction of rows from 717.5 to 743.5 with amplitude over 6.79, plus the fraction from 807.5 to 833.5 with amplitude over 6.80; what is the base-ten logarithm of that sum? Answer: -0.81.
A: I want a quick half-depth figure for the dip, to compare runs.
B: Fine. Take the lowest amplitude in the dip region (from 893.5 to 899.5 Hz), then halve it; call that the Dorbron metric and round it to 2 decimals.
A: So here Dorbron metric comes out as 3.74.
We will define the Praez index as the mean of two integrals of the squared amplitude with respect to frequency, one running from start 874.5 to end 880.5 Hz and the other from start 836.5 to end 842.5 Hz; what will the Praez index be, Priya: 277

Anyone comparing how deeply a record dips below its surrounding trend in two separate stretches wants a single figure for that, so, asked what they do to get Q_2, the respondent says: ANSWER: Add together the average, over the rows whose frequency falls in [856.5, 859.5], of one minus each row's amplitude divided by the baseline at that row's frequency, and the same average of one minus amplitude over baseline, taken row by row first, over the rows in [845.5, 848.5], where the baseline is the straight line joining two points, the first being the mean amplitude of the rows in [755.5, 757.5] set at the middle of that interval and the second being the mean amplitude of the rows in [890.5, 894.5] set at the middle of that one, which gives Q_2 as 0.23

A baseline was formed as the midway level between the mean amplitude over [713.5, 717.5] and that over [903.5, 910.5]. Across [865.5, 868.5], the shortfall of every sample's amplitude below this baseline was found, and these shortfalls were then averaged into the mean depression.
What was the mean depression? 0.26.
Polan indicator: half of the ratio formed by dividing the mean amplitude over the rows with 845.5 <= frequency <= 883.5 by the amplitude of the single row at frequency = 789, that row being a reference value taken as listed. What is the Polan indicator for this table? 0.52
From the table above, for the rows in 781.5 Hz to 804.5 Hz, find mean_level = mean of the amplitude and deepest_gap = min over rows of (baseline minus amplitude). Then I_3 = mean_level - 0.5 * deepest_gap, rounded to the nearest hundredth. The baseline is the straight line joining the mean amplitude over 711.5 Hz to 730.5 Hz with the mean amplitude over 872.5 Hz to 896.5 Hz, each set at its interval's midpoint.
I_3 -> 6.30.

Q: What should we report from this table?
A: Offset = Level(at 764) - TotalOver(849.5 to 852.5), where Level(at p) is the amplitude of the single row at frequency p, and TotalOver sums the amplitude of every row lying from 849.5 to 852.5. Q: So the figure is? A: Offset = -12.6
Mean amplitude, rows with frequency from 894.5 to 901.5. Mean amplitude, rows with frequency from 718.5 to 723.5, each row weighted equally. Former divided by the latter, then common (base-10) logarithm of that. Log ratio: 0.10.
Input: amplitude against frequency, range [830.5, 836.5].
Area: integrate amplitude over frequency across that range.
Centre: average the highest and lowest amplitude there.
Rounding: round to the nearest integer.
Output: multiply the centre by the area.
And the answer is 284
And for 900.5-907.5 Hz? 378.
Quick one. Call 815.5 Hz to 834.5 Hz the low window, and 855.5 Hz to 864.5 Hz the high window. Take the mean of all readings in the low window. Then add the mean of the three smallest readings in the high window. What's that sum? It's 12.9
